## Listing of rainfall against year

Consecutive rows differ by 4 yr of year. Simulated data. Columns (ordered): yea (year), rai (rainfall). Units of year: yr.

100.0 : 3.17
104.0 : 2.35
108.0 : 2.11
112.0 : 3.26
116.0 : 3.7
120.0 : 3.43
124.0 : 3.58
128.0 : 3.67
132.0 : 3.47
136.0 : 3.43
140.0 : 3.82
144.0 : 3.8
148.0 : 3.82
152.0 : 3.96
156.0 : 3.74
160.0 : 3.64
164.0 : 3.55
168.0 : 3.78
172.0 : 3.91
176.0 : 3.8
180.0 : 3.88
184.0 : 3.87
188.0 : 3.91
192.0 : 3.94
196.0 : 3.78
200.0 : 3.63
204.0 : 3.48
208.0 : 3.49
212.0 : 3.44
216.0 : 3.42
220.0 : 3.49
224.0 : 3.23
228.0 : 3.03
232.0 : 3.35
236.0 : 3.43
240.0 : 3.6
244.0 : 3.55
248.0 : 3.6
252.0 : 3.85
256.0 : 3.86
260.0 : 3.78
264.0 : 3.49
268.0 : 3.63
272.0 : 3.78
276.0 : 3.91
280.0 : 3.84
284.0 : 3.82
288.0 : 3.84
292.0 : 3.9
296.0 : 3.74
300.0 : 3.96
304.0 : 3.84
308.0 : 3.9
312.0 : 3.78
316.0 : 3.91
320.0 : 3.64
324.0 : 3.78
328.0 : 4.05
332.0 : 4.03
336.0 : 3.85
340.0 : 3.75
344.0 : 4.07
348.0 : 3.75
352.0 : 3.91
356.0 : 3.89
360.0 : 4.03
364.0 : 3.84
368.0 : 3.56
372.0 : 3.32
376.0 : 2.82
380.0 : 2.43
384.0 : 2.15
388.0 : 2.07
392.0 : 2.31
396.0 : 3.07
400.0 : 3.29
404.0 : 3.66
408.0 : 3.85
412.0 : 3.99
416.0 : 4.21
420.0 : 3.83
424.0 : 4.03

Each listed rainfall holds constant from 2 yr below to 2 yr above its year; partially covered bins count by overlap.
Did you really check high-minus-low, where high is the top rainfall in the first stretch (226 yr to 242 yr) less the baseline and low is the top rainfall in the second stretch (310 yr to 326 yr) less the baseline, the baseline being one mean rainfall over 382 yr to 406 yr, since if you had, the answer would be -0.31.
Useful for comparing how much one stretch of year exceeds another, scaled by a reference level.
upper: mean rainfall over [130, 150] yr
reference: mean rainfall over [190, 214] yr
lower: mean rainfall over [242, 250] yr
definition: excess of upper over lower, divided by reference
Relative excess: 0.0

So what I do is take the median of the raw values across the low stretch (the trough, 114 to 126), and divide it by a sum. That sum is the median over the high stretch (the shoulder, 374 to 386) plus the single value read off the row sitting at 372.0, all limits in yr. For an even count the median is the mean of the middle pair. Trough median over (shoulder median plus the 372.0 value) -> 0.623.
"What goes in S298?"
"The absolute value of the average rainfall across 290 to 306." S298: 3.86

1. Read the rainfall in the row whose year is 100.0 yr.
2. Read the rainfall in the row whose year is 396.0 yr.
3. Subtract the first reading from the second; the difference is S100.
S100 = -0.1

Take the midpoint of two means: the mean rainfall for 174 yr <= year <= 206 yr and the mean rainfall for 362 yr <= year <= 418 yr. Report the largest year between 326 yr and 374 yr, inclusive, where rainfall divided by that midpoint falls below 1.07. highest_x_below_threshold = 372.0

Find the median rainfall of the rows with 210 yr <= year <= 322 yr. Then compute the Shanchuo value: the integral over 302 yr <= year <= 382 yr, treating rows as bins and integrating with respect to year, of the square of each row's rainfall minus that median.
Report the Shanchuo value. 13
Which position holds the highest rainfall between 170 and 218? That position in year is 192.0 yr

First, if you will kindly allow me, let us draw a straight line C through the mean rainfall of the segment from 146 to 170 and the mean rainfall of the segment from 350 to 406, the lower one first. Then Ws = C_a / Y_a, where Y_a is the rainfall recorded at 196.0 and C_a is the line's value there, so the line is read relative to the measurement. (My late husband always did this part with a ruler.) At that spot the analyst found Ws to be 0.97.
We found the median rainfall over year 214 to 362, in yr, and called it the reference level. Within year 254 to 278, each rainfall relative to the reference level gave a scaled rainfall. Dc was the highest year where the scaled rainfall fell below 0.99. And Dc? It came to 268.0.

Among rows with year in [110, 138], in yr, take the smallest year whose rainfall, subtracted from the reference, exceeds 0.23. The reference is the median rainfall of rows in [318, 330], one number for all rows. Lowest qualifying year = 112.0 yr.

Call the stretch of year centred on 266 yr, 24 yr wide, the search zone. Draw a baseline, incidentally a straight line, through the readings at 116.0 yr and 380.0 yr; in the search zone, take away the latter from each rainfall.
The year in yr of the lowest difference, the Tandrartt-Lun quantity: 264.0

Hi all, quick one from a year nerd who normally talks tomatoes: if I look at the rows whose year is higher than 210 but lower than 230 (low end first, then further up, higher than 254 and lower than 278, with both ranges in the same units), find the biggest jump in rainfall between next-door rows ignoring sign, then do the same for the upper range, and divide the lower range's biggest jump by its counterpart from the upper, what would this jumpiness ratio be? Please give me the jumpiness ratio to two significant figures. 0.90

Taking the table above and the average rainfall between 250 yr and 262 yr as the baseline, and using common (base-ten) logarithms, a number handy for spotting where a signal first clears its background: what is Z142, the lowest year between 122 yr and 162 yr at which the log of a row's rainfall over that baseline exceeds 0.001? 152.0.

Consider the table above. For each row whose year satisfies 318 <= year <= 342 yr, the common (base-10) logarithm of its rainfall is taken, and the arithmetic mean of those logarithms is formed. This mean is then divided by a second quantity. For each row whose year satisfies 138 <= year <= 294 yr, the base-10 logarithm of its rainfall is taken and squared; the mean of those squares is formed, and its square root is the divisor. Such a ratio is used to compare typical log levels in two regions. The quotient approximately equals 1.03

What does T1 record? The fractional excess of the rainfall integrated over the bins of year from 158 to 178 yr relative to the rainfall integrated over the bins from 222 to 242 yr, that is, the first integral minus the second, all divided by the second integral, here 0.12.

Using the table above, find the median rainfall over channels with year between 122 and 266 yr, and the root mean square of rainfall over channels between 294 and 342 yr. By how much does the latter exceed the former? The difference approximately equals 0.2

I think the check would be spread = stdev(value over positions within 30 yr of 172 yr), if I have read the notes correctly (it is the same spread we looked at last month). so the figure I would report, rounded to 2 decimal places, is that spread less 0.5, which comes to -0.38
